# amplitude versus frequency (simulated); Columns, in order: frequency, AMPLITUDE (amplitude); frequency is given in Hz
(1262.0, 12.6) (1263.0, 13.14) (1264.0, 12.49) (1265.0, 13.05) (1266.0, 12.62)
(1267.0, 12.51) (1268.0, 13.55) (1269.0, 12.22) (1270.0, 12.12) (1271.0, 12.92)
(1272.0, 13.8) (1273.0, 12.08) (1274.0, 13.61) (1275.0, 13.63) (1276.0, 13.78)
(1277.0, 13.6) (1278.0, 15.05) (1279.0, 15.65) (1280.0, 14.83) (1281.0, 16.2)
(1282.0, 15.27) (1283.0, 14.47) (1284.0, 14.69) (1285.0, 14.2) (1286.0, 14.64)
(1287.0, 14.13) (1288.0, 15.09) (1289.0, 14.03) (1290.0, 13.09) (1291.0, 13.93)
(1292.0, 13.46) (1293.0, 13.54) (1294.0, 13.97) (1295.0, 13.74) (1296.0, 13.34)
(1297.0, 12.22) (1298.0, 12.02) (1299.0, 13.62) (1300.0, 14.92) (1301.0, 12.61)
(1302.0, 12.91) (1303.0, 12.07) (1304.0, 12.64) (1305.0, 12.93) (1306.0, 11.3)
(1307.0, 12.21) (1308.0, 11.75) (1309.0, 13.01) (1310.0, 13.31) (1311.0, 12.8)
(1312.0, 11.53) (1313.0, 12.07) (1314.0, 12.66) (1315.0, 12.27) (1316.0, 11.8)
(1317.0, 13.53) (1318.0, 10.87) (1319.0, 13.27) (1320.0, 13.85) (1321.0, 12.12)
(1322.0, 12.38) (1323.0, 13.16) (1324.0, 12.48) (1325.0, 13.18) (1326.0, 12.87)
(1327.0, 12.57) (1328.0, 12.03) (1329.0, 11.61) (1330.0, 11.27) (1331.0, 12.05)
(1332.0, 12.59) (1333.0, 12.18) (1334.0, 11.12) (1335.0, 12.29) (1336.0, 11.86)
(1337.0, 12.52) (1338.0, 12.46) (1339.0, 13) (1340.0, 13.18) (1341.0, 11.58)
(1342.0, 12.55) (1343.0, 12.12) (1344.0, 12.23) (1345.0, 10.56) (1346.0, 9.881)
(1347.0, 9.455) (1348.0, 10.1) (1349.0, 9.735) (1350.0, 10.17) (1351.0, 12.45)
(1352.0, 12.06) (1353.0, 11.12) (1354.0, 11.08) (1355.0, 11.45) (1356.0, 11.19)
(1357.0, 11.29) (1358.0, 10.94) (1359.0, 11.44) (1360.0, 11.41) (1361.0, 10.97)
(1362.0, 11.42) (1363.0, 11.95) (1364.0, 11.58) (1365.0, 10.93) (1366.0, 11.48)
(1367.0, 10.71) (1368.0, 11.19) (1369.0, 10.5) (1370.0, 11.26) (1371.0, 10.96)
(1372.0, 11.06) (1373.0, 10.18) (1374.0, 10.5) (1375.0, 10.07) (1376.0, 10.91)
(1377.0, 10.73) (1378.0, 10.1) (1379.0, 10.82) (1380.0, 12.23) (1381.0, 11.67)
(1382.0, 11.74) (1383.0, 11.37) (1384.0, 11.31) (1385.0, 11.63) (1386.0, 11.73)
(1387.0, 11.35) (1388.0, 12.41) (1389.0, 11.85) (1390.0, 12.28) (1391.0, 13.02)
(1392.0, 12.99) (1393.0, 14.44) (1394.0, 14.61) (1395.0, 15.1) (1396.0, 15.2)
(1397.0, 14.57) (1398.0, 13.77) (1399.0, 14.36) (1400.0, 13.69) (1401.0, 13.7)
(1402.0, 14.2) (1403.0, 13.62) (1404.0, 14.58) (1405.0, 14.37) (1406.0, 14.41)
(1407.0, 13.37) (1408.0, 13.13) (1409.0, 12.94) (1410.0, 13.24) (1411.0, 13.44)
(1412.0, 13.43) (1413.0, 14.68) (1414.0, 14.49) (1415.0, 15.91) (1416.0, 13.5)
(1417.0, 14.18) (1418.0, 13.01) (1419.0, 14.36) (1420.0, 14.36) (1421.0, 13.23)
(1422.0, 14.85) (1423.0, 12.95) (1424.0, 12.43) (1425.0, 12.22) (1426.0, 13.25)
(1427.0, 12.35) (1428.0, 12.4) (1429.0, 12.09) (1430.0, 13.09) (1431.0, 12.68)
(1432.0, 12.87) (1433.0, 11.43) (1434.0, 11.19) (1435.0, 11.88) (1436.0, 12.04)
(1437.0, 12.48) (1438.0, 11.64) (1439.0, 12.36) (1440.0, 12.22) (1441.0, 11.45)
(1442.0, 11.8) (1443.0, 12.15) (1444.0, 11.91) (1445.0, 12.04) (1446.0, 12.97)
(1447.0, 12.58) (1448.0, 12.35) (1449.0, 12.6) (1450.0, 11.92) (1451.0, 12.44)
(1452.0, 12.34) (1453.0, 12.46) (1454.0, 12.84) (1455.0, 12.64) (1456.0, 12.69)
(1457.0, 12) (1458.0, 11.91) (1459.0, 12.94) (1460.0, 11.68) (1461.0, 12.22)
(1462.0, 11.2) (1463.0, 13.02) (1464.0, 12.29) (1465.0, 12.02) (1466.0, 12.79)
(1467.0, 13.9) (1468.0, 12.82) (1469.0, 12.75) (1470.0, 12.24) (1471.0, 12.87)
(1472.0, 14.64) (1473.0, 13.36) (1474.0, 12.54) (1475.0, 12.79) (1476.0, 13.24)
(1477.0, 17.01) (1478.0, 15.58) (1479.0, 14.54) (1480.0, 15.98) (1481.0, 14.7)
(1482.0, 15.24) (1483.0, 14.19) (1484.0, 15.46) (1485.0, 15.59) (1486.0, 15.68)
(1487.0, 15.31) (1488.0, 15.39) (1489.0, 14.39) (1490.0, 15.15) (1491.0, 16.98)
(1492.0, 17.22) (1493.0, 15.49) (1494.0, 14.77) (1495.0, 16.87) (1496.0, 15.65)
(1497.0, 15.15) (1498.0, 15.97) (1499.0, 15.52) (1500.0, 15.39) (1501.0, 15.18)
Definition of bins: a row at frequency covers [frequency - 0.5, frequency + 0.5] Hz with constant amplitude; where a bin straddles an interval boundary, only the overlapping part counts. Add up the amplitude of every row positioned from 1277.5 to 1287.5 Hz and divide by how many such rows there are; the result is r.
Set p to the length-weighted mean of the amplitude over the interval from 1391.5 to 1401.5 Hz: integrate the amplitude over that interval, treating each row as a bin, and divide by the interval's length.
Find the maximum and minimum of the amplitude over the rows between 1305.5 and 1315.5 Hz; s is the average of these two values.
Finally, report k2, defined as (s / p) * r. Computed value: 12.9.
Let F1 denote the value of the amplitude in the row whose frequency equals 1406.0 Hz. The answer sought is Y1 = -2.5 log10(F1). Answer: -2.90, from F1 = 14.41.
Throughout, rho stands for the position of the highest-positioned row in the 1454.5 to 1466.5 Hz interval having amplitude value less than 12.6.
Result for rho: 1465.0 Hz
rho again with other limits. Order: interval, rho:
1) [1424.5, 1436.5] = 1436.0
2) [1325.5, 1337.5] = 1337.0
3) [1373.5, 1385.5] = 1385.0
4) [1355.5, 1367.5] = 1367.0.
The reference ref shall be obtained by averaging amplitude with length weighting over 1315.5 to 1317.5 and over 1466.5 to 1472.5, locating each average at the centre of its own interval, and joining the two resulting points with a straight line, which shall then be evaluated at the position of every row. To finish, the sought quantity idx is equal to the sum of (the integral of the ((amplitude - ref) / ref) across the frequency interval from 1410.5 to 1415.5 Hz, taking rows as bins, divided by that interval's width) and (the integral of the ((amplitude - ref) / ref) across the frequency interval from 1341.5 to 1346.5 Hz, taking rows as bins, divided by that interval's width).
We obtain 0.01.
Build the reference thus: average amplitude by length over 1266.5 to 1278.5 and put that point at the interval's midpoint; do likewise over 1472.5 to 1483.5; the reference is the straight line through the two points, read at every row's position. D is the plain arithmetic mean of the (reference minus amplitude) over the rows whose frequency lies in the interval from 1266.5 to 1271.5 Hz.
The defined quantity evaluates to 0.6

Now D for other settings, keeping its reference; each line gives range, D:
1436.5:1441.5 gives 2.2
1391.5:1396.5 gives -0.5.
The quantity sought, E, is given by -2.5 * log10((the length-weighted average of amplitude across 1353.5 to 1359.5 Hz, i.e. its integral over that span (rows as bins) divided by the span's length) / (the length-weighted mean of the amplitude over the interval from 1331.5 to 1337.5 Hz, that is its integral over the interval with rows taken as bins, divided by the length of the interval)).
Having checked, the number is 0.1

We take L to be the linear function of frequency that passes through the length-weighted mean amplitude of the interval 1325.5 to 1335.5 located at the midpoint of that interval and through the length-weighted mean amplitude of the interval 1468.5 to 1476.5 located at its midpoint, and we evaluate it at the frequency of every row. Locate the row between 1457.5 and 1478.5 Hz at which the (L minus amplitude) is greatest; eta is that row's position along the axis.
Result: 1462.0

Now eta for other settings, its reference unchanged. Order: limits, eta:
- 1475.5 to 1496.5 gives 1476.0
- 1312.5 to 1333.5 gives 1318.0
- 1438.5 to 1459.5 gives 1441.0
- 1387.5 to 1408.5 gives 1389.0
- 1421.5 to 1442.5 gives 1434.0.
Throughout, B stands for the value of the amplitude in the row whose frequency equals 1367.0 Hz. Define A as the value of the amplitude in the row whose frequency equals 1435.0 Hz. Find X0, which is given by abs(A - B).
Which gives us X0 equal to 1.2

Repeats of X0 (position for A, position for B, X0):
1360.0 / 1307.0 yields 0.8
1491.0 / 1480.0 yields 1.0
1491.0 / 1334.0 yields 5.9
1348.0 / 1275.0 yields 3.5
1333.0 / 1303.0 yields 0.1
